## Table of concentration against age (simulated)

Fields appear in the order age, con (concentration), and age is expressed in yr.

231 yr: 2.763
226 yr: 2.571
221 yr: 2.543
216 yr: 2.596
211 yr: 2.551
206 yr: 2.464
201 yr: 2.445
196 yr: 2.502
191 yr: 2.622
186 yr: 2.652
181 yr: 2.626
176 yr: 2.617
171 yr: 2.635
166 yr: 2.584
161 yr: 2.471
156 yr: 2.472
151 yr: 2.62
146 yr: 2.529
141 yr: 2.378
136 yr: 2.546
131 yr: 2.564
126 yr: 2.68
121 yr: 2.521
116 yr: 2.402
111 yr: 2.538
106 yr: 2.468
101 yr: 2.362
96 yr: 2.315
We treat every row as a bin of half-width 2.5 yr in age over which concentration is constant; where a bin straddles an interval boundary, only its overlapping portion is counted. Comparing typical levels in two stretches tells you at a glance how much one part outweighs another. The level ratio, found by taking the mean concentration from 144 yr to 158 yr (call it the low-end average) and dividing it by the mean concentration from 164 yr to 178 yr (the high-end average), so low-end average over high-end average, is 0.97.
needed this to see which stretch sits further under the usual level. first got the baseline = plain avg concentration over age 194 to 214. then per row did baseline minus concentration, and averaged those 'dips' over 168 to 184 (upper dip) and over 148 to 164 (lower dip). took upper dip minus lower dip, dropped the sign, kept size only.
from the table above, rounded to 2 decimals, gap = 0.10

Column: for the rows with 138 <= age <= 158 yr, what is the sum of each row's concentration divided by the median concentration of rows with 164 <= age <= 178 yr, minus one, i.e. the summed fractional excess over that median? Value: -0.18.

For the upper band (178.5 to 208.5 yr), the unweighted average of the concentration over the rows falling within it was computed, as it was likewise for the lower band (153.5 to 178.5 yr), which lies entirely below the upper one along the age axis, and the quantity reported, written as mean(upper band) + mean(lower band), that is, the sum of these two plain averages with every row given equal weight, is 5.108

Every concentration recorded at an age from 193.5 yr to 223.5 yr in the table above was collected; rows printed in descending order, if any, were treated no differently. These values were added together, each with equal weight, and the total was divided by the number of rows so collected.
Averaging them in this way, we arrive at 2.52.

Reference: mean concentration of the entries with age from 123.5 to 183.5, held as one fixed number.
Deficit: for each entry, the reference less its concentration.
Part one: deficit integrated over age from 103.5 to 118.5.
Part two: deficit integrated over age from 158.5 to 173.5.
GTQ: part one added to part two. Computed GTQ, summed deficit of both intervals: 1.3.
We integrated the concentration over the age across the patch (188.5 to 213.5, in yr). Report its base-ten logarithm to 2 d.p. 1.80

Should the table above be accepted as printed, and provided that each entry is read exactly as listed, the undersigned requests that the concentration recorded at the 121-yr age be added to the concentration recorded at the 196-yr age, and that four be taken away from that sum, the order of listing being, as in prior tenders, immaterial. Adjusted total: 1.02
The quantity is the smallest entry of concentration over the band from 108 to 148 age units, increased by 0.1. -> 2.48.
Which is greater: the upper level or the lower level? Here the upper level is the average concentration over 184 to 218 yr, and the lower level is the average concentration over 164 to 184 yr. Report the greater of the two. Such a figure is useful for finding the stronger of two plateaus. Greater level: 2.62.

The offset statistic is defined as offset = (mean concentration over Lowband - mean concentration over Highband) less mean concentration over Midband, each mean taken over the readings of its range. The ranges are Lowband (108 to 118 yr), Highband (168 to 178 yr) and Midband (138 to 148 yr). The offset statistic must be -2.61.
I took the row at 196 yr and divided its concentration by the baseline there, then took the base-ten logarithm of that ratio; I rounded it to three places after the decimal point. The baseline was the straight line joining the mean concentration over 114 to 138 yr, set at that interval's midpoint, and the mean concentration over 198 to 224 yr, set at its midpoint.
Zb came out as -0.004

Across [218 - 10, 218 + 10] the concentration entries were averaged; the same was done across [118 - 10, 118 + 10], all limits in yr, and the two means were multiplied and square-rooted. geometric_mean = 2.55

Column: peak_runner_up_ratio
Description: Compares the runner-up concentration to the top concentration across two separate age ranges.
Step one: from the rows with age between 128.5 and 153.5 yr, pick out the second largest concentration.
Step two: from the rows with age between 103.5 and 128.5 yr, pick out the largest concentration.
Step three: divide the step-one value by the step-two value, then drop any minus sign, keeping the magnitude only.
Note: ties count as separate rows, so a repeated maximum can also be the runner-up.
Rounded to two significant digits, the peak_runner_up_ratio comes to 0.96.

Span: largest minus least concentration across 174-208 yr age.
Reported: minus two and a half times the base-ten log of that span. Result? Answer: 1.71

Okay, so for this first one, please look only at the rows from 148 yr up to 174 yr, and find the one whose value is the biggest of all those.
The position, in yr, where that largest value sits 171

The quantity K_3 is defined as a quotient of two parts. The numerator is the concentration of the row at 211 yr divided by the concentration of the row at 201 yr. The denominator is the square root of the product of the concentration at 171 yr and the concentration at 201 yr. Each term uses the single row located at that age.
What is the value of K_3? 0.411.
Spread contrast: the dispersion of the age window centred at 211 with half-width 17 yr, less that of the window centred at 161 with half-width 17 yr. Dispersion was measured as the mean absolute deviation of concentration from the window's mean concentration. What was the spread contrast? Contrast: -0.014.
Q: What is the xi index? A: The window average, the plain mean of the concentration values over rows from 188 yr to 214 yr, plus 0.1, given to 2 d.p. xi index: 2.62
